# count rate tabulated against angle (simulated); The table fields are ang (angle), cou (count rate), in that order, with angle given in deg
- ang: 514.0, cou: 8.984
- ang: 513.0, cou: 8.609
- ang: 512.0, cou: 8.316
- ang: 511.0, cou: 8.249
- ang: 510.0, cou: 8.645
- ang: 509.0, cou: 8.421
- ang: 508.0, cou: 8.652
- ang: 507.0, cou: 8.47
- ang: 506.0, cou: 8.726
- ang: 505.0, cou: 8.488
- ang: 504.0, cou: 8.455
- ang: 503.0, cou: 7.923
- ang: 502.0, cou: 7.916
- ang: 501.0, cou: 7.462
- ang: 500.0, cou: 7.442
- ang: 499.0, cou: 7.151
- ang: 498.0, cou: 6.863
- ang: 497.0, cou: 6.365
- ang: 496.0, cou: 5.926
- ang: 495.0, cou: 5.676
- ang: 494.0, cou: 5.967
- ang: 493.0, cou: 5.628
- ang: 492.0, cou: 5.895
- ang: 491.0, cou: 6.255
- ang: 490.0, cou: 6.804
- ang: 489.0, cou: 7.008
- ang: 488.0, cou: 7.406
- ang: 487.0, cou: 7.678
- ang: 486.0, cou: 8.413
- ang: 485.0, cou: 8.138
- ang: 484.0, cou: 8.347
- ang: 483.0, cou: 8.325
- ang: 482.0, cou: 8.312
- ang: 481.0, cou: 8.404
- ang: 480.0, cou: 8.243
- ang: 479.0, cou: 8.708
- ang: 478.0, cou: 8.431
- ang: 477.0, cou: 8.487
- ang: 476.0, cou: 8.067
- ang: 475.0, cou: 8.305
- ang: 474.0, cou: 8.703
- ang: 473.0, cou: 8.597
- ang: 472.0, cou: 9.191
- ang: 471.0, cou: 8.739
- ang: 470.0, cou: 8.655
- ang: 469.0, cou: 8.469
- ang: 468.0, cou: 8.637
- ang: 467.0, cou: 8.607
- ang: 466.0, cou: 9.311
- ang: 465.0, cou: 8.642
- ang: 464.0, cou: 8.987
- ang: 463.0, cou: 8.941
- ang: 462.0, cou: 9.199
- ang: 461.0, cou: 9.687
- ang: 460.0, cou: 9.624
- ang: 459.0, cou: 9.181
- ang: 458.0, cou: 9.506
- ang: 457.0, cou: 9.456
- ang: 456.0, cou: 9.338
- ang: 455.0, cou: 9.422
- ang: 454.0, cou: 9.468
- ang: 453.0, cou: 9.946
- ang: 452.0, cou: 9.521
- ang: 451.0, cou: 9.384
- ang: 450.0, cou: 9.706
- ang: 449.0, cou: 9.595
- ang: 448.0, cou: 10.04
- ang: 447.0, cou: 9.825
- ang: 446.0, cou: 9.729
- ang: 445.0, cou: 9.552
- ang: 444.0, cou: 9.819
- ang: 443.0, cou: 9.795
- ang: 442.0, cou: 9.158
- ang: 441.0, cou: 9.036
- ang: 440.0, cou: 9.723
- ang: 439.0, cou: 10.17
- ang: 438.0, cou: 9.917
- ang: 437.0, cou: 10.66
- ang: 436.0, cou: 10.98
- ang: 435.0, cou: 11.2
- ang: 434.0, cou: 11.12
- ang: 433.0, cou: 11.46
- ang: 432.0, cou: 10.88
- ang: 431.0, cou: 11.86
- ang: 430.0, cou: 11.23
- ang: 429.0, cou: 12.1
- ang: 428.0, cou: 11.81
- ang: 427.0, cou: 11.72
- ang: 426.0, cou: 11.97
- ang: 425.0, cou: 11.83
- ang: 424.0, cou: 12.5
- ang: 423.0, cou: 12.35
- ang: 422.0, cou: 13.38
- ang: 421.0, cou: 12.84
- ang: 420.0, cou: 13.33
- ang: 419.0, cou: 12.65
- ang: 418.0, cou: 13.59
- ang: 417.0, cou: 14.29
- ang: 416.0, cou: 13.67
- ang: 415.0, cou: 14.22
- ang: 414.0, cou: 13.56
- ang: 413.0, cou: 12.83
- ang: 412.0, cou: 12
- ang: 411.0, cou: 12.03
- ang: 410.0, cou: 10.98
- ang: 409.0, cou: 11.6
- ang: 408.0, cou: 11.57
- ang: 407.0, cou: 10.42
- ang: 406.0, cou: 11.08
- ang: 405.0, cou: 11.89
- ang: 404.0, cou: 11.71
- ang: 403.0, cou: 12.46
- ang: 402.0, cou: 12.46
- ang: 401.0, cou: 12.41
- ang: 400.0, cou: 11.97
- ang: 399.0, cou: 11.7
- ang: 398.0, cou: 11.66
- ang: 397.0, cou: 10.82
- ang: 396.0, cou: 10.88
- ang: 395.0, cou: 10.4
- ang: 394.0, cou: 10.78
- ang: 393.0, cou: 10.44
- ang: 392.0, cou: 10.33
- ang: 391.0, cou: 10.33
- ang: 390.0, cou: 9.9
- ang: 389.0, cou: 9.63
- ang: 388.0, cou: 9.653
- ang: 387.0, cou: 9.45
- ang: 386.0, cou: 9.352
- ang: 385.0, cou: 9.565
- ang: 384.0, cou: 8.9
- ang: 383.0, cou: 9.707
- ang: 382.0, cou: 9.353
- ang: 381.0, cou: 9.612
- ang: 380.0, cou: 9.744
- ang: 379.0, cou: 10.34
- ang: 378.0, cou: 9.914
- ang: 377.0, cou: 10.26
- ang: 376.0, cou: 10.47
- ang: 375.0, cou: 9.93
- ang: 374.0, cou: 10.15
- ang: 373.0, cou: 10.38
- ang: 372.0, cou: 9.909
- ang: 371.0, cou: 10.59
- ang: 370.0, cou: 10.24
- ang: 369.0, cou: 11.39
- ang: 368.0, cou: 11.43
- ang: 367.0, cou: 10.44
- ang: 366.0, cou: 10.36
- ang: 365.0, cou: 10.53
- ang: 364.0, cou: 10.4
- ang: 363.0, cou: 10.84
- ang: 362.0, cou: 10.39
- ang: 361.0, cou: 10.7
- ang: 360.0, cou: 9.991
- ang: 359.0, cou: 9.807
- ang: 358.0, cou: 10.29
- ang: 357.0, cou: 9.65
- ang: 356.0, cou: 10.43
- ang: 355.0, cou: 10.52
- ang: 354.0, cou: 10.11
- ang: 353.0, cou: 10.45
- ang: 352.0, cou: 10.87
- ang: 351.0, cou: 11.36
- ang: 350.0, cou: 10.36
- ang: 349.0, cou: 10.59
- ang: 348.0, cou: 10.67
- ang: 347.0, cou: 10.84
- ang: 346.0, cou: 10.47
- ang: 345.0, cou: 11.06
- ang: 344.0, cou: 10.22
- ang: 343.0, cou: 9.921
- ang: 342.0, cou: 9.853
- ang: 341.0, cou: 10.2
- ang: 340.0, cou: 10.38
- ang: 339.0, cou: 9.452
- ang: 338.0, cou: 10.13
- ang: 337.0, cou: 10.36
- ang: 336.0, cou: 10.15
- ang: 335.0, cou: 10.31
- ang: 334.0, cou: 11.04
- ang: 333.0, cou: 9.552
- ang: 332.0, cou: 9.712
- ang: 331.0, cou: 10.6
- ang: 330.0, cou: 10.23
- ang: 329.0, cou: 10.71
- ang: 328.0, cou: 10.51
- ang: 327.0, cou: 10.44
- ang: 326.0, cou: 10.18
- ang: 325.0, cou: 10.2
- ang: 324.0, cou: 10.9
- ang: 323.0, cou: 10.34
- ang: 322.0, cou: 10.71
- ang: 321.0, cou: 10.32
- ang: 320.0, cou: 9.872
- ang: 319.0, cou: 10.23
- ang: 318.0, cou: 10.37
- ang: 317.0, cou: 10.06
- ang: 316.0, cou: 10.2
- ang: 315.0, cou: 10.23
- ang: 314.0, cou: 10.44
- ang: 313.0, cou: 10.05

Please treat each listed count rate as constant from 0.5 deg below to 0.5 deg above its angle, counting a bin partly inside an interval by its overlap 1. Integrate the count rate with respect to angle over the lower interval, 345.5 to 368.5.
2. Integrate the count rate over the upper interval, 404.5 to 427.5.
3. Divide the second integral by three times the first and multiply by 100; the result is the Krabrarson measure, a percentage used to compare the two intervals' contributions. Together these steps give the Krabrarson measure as 40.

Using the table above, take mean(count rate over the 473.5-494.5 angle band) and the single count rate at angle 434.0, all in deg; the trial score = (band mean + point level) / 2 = 9.4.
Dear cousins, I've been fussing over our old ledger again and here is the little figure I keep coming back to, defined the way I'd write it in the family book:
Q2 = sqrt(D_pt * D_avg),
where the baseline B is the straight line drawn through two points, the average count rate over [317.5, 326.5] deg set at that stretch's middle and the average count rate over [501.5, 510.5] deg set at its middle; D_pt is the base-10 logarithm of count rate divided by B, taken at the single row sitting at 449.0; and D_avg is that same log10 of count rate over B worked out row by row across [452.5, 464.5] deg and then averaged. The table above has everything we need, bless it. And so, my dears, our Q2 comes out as 0.025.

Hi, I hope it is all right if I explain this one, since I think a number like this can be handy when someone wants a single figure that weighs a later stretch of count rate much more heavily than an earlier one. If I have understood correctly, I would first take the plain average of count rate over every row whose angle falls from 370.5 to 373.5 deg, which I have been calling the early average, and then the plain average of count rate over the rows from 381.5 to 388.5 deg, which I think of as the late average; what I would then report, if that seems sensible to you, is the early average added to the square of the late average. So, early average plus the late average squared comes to 99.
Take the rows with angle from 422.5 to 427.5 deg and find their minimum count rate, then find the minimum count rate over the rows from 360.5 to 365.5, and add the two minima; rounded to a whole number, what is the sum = 22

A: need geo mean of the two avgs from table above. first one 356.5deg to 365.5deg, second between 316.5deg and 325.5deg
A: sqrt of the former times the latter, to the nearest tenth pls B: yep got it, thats 10.3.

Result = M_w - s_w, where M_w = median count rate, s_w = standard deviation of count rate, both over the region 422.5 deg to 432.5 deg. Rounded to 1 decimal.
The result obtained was 11.4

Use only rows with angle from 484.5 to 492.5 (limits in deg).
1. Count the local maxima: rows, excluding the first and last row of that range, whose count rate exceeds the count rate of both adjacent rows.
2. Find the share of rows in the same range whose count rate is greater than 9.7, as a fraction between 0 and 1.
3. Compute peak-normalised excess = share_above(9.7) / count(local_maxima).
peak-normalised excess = 0.0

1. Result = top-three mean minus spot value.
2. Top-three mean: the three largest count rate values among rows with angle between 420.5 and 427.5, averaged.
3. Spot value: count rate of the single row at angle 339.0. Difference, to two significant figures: 3.5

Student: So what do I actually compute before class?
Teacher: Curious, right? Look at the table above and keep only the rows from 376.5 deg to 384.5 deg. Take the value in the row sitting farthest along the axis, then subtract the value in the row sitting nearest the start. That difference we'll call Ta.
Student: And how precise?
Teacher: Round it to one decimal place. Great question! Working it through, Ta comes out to -1.4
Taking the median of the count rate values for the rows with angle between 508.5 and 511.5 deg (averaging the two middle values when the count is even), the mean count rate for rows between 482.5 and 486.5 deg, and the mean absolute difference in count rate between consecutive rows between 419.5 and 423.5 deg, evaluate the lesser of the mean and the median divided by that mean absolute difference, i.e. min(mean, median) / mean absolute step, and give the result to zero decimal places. 12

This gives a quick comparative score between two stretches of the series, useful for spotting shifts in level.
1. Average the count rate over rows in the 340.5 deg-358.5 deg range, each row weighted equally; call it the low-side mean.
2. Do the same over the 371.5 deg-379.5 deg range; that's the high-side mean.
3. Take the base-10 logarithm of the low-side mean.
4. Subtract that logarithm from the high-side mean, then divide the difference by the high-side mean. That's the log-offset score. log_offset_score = 0.90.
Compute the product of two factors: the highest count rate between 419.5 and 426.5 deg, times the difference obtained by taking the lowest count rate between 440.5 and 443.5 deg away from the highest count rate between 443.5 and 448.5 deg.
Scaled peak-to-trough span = 13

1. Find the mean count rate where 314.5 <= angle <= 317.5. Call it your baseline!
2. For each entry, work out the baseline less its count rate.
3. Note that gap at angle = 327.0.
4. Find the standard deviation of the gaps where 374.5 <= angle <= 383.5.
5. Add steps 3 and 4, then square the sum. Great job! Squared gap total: 0.01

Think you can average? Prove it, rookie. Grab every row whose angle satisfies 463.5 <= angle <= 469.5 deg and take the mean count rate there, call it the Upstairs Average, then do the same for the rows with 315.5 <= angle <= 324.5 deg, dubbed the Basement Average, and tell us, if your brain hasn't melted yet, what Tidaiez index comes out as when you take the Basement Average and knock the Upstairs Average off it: 1.6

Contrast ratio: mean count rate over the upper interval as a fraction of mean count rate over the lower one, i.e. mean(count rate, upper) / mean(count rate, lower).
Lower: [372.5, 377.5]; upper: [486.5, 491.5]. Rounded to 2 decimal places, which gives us 0.69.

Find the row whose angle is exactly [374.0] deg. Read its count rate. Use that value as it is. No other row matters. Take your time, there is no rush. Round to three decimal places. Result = 10.150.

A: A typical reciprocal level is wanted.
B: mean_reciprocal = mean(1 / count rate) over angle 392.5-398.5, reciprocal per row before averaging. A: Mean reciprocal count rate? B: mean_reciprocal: 0.092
